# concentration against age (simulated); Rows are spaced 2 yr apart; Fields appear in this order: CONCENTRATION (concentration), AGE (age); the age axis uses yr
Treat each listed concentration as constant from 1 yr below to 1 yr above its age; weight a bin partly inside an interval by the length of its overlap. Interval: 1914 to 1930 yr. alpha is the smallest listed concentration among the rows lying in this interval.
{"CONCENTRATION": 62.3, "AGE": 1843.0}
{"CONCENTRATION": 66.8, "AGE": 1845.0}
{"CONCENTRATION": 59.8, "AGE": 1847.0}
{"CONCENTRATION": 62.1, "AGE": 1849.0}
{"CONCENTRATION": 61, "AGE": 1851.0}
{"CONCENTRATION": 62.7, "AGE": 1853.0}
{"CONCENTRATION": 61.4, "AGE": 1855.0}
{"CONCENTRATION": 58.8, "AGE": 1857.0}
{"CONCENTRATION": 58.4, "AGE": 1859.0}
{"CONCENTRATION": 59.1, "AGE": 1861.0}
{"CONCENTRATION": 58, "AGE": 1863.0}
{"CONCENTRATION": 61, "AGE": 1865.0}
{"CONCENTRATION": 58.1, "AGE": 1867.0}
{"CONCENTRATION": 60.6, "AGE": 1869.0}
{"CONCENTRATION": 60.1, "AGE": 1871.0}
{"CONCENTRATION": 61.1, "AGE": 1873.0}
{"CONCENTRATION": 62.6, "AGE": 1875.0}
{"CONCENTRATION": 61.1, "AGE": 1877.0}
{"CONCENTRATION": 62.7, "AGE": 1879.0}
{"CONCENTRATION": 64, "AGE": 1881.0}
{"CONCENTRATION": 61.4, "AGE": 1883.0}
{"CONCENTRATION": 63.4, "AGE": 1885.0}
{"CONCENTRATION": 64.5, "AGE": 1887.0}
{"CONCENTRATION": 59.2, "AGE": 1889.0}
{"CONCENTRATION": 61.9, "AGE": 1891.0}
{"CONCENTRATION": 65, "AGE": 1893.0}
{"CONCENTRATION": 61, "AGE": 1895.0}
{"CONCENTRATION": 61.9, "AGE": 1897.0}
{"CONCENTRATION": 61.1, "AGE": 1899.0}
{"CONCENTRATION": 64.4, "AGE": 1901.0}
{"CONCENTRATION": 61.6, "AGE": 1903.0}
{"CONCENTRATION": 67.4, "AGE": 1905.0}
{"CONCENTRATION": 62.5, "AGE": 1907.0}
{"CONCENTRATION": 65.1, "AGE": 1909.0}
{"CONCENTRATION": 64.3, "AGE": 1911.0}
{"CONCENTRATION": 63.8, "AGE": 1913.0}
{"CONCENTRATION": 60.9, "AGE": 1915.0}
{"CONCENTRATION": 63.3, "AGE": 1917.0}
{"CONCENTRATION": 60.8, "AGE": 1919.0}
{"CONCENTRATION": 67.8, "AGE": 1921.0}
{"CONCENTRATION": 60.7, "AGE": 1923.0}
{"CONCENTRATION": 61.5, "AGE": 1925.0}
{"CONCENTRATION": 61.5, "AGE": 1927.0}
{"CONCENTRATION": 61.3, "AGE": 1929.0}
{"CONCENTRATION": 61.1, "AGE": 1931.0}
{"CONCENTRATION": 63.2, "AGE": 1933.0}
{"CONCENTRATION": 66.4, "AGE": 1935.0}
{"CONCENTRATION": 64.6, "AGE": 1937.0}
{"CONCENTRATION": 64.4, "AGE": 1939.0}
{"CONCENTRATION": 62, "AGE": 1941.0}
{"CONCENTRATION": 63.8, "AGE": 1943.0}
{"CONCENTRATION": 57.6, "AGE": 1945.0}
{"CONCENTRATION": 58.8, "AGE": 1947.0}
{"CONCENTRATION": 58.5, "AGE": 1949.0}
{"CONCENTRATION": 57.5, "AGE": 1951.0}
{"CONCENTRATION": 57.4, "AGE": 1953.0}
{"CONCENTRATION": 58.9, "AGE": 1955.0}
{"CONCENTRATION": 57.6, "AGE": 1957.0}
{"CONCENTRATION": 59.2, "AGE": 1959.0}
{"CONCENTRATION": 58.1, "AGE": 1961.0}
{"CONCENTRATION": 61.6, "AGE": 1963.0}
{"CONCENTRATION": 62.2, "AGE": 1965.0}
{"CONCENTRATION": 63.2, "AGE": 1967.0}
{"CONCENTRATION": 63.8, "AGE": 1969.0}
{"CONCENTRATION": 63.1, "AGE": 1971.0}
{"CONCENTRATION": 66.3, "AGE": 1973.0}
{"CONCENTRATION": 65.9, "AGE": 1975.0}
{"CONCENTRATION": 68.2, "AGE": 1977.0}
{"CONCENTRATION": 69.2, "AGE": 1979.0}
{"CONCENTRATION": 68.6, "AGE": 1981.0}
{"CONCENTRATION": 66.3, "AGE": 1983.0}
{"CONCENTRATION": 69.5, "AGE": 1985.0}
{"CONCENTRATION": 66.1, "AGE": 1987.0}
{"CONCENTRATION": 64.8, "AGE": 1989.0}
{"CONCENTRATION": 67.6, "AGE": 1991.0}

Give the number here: 60.7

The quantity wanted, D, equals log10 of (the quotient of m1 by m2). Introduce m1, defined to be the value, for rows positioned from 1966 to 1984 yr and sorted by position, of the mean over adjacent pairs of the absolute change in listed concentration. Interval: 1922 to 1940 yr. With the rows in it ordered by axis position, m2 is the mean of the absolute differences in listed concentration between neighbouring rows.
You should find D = 0.12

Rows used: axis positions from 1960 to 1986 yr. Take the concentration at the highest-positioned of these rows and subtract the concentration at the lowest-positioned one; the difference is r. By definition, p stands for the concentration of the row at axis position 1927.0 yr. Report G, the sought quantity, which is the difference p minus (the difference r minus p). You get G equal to 112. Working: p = 61.5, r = 11.4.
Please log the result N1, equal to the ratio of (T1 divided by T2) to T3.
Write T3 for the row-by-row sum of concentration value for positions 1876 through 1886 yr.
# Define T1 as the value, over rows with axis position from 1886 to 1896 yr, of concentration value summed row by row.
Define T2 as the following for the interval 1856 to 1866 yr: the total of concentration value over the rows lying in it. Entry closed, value 0.0034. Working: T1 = 311.6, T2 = 295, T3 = 313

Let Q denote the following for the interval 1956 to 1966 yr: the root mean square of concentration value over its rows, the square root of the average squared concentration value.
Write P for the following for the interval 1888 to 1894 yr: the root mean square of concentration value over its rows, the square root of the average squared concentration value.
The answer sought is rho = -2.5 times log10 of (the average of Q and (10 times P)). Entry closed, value -6.33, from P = 62.1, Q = 60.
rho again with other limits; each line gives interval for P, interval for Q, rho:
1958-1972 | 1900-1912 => -6.33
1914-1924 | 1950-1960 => -6.34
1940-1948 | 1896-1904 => -6.31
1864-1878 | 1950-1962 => -6.30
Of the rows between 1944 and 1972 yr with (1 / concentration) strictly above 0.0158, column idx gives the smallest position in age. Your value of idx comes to 1945.0 yr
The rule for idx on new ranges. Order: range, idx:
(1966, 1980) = 1967.0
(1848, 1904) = 1849.0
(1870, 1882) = 1871.0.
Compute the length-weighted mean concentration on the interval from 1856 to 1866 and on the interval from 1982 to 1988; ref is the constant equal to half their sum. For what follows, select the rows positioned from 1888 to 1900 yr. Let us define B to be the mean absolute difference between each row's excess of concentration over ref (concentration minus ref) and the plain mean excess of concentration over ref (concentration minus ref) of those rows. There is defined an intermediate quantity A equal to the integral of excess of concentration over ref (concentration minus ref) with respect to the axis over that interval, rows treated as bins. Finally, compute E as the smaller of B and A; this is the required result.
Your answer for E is -18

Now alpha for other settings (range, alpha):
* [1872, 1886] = 61.1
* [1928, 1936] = 61.1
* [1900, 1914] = 61.6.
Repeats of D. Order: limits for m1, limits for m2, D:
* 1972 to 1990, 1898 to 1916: -0.21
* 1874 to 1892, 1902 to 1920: -0.09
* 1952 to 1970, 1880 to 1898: -0.29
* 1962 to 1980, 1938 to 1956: -0.17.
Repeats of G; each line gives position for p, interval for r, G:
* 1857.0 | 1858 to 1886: 113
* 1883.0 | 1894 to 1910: 119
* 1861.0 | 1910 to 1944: 119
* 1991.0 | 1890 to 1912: 133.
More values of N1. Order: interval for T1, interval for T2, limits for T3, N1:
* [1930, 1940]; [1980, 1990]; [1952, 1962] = 0.0033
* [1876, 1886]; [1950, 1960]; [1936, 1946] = 0.0034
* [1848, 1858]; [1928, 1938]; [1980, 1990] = 0.0029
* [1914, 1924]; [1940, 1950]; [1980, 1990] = 0.0031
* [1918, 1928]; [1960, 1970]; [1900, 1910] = 0.0031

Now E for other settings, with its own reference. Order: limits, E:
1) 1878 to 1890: -8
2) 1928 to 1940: 2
